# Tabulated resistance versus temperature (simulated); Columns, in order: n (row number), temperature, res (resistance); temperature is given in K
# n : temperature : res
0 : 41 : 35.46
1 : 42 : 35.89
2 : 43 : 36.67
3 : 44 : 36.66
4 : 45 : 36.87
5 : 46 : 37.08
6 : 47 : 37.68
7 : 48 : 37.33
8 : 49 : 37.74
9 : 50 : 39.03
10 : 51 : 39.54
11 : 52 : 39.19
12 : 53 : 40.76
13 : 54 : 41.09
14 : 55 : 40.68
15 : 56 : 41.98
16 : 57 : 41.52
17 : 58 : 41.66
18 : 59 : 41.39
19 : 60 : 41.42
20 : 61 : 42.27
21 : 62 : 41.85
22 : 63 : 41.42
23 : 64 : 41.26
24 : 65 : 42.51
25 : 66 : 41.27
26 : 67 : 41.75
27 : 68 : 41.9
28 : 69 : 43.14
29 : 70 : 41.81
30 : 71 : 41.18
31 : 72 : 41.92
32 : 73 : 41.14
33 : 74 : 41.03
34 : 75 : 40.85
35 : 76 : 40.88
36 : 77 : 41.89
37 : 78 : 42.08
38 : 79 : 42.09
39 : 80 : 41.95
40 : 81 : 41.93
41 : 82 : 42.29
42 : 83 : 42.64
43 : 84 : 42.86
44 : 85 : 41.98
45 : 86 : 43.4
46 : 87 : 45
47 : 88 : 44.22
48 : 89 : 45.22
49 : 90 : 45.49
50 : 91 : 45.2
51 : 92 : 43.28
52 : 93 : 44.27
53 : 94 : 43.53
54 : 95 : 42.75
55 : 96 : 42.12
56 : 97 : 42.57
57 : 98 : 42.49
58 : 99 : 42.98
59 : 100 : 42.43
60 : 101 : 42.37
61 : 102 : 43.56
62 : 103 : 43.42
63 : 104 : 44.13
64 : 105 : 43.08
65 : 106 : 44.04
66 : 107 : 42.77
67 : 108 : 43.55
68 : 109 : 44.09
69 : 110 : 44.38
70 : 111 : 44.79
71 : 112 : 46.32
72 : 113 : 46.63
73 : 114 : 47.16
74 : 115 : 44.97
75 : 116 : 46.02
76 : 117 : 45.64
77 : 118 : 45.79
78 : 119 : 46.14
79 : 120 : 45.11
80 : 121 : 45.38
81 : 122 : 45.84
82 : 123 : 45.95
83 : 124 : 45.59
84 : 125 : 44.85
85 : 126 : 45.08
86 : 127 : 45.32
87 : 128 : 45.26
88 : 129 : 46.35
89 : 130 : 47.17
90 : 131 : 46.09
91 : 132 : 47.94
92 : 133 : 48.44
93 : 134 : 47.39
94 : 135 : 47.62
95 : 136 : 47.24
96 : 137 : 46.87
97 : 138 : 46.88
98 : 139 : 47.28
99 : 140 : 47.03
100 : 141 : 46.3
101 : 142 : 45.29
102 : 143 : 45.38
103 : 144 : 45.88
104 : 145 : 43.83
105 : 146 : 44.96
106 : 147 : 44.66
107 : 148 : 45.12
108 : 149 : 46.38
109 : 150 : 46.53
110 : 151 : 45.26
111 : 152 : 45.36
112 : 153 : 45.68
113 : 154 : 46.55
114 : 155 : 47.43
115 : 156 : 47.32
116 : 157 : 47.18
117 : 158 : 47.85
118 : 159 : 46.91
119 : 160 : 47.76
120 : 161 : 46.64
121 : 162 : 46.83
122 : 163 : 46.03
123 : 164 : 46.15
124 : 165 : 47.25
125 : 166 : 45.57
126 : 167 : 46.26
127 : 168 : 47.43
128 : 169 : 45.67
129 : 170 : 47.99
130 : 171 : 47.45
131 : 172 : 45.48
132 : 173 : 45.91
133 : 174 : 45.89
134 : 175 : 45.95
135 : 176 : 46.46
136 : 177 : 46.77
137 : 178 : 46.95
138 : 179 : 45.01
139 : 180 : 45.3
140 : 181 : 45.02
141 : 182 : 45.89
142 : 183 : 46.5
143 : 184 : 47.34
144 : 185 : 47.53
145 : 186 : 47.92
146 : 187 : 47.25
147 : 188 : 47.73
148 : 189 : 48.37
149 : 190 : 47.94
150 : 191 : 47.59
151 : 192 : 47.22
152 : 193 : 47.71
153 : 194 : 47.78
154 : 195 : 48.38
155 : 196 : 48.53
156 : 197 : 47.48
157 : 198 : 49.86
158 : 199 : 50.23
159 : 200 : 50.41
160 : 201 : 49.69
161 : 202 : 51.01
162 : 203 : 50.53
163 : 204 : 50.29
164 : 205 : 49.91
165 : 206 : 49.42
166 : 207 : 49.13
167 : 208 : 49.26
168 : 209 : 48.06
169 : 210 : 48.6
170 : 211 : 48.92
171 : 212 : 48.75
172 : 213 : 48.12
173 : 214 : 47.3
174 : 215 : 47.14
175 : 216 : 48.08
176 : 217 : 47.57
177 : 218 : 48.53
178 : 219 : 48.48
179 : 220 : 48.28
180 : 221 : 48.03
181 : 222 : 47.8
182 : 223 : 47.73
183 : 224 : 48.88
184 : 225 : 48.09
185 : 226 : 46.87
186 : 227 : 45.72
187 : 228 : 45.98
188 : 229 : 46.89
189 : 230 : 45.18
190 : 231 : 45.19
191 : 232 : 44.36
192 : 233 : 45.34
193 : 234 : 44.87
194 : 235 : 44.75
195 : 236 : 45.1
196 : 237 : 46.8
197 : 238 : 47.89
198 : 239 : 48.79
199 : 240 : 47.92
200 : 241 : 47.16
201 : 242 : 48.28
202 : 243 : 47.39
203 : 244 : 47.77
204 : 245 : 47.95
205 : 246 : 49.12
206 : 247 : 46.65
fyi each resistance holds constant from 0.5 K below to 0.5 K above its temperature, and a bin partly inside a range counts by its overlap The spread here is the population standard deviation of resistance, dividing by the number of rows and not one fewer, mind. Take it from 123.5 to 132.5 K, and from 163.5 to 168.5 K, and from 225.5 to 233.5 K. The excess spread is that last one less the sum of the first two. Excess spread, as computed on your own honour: -0.86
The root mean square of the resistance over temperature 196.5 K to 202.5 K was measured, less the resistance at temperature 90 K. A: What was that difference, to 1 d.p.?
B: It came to 4.3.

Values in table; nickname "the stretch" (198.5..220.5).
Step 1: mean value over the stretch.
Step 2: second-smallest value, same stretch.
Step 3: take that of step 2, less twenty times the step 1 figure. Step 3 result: -932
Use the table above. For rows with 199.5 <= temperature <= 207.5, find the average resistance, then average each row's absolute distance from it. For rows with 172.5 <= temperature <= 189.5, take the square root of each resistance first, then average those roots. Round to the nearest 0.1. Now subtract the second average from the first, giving -6.3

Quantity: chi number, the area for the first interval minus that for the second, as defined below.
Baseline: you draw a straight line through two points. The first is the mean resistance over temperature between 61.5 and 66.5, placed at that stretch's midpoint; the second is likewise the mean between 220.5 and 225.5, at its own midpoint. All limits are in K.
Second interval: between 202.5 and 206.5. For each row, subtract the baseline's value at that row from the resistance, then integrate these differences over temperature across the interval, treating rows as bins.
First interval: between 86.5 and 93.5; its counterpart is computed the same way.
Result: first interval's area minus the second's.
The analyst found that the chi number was 2.9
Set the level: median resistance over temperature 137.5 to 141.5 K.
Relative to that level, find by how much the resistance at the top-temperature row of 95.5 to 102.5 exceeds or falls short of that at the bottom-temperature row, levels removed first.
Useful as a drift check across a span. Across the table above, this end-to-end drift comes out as 1.4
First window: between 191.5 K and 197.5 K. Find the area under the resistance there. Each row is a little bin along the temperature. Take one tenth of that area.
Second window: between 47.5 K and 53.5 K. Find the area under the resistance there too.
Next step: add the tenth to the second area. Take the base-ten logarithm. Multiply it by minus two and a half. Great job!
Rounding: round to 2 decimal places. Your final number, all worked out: -6.05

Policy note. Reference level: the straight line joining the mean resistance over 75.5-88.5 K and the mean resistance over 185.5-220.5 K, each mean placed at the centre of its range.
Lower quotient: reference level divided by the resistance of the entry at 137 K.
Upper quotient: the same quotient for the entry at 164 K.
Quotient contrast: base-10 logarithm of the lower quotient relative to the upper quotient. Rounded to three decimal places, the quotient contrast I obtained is -0.019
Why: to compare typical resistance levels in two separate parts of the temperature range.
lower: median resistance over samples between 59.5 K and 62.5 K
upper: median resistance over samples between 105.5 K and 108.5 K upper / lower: 1.04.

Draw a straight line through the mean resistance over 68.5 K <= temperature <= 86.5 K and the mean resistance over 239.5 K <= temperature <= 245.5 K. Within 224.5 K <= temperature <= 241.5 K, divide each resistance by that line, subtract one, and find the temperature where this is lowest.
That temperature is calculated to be 232 K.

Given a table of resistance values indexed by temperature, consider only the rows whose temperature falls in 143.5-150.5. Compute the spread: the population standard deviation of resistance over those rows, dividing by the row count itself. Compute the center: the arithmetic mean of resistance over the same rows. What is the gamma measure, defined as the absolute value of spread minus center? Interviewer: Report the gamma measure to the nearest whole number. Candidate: 44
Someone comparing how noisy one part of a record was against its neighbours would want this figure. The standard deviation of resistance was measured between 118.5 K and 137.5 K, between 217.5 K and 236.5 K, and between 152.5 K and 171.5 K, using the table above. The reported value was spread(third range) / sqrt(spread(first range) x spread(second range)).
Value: 0.60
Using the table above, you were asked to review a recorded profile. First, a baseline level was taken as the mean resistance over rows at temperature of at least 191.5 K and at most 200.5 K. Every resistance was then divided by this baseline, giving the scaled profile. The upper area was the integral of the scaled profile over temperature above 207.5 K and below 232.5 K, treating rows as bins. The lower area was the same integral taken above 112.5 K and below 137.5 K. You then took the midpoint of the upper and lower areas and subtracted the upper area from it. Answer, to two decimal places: -0.33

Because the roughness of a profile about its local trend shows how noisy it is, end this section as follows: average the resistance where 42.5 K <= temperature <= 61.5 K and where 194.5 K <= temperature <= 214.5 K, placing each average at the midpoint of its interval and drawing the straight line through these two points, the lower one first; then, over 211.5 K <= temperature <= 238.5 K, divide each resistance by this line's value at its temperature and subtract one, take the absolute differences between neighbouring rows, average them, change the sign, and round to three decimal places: -0.014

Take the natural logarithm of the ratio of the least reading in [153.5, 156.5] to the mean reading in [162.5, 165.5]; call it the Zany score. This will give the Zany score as 0.00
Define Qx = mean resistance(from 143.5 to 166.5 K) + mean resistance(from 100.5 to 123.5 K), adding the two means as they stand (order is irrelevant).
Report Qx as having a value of 91.1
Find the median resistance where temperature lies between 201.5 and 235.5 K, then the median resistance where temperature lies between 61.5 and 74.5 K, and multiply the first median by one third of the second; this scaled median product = 669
